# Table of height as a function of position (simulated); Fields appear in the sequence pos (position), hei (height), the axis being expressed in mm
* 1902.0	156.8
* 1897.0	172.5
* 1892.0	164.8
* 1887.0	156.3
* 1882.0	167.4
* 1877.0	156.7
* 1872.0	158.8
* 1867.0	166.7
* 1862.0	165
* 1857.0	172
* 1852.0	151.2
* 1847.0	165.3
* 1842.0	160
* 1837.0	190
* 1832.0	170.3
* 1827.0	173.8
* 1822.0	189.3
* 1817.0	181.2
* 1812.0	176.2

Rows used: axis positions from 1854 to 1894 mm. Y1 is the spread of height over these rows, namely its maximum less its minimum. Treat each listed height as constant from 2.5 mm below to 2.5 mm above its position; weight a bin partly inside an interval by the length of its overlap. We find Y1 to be 16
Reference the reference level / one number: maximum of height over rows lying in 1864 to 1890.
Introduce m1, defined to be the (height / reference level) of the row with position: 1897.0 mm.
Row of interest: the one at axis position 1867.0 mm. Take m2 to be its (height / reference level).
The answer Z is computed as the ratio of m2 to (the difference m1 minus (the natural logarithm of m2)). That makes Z 0.96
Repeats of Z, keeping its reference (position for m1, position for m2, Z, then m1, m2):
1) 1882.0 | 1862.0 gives 0.97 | 1.00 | 0.99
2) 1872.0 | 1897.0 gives 1.12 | 0.95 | 1.03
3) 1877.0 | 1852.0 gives 0.87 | 0.94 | 0.90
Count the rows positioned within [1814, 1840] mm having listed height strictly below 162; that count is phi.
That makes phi 0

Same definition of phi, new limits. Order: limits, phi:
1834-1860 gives 2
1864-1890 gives 3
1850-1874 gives 2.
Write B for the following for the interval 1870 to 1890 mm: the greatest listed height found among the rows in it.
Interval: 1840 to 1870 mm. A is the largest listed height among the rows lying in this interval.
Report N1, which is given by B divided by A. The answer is 0.97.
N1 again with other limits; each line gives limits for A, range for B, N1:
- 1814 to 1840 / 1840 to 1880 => 0.91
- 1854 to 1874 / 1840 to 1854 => 0.96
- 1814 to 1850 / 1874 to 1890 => 0.88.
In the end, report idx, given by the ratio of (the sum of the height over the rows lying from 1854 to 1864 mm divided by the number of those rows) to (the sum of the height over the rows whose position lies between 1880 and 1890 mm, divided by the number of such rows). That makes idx 1.04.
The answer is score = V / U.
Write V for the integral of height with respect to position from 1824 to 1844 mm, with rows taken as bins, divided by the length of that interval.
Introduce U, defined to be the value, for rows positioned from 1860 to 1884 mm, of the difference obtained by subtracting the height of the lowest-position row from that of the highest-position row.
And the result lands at 73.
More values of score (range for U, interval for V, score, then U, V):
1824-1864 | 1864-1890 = -18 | -9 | 161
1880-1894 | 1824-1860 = -65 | -3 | 169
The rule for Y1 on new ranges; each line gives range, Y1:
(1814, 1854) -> 39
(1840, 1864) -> 21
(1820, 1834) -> 19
